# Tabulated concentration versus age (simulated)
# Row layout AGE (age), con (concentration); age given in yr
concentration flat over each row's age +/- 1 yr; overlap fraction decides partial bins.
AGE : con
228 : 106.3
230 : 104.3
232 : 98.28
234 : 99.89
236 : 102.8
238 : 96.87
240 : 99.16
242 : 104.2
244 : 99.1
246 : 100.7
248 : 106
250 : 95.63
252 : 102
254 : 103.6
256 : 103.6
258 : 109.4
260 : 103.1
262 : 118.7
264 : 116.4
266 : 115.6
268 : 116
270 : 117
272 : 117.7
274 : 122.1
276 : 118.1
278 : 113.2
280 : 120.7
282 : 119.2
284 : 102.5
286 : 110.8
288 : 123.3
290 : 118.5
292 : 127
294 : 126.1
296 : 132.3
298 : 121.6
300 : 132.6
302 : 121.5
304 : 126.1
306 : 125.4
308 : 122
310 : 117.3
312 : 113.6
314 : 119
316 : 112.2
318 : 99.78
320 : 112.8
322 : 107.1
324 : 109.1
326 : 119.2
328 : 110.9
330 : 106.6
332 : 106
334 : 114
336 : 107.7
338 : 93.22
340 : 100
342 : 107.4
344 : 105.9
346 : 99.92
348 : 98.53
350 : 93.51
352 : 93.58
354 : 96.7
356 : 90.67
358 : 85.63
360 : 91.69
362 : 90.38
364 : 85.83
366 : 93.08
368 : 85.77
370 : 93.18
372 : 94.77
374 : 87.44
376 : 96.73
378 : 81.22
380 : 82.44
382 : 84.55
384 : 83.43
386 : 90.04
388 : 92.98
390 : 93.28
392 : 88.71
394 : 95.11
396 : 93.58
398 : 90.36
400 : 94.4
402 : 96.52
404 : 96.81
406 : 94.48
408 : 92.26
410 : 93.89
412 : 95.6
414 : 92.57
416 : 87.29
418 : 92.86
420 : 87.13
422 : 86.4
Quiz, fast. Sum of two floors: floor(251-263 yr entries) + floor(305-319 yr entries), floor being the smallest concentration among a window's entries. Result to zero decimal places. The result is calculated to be 202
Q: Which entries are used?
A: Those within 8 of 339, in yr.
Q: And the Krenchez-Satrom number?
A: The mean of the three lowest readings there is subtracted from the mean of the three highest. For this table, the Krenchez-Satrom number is 12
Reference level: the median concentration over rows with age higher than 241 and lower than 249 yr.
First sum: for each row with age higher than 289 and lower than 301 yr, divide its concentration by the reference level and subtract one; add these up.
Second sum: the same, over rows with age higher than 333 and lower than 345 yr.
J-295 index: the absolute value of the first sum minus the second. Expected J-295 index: 1.3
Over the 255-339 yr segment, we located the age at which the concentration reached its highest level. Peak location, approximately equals 300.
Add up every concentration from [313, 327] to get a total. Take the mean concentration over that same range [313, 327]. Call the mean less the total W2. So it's -668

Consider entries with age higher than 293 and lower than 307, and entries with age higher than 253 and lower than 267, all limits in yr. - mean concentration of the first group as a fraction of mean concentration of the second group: 1.15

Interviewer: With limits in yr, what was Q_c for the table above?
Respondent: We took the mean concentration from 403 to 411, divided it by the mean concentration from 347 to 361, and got 1.02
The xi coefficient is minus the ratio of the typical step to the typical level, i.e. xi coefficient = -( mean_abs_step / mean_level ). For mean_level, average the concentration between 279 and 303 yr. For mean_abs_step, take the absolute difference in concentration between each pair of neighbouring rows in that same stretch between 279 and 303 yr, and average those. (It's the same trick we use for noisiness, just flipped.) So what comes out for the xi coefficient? -0.069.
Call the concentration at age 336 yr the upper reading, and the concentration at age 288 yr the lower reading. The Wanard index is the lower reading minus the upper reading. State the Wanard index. 16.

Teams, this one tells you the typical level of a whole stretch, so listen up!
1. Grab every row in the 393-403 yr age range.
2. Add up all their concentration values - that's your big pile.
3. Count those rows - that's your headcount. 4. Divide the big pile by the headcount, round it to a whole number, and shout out 94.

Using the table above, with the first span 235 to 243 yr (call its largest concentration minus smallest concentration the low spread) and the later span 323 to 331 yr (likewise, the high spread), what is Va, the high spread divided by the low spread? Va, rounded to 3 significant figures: 1.72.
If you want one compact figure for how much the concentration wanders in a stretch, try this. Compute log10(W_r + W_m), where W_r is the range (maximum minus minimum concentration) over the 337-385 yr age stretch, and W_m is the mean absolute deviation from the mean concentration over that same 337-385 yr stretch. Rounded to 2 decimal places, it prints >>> 1.50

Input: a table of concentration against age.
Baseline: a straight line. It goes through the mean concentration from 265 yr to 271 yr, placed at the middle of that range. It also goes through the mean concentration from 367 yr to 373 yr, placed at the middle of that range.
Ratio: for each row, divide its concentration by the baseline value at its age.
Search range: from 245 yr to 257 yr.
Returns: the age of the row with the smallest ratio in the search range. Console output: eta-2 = 250 yr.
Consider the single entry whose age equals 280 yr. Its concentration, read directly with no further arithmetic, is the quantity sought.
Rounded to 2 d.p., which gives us 120.70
